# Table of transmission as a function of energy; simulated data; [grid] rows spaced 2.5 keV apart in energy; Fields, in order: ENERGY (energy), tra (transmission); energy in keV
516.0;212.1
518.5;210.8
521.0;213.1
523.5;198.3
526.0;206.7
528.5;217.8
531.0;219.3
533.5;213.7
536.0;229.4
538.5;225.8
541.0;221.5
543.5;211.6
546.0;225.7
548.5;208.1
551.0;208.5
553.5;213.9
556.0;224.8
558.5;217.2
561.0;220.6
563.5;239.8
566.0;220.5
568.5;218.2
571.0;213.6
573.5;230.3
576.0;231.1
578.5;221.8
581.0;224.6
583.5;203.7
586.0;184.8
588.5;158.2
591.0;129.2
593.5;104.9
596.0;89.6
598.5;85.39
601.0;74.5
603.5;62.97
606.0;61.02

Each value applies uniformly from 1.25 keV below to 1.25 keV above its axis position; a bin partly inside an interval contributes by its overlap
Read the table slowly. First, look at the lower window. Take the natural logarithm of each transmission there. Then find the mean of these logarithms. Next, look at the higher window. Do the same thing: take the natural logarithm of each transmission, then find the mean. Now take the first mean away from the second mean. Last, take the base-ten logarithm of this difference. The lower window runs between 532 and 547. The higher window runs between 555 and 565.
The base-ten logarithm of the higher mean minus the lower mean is -1.72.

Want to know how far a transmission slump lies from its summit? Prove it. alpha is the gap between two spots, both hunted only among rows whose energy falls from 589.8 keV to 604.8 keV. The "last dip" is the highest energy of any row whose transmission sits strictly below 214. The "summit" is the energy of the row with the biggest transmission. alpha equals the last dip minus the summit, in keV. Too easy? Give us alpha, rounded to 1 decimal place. 12.5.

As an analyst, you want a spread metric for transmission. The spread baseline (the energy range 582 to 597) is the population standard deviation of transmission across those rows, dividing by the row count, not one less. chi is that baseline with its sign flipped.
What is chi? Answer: -41.1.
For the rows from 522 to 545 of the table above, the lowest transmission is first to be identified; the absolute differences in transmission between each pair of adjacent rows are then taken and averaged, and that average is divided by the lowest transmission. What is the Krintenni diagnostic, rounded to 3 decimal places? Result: 0.038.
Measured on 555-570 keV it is 0.048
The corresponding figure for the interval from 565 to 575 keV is 0.037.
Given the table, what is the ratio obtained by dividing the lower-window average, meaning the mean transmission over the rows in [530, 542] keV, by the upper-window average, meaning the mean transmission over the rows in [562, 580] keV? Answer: 0.99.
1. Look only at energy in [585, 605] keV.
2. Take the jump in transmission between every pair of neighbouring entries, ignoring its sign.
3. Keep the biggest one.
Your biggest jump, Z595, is 29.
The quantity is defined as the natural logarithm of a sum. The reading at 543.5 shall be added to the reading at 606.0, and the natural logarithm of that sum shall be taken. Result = 5.61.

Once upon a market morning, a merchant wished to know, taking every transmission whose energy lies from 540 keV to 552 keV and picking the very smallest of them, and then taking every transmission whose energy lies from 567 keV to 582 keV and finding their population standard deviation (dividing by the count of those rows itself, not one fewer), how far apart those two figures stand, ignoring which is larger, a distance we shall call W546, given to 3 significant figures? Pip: 202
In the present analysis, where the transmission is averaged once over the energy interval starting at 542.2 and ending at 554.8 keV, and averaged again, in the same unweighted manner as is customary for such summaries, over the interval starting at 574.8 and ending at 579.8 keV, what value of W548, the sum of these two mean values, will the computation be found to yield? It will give 440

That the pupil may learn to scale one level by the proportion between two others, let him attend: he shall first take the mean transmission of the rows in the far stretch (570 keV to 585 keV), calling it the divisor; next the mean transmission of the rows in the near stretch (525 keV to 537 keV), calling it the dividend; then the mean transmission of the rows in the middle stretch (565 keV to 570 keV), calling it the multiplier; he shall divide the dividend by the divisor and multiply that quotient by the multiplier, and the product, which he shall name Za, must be 216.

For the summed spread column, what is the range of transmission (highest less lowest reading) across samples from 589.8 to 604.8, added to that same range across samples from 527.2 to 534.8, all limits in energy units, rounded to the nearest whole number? 72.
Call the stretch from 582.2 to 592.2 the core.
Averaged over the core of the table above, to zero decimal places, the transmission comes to 169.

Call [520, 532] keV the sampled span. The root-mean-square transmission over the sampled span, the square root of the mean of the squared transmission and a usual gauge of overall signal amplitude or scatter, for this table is 211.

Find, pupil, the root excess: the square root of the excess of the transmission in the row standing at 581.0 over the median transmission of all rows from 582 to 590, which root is 6.3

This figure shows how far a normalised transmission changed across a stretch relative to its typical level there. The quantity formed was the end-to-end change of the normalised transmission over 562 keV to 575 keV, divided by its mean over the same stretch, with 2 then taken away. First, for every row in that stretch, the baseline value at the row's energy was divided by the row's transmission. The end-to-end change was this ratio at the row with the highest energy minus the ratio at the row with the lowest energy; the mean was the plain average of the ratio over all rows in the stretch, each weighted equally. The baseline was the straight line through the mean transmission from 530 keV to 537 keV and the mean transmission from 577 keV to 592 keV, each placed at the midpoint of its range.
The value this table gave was -1.99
